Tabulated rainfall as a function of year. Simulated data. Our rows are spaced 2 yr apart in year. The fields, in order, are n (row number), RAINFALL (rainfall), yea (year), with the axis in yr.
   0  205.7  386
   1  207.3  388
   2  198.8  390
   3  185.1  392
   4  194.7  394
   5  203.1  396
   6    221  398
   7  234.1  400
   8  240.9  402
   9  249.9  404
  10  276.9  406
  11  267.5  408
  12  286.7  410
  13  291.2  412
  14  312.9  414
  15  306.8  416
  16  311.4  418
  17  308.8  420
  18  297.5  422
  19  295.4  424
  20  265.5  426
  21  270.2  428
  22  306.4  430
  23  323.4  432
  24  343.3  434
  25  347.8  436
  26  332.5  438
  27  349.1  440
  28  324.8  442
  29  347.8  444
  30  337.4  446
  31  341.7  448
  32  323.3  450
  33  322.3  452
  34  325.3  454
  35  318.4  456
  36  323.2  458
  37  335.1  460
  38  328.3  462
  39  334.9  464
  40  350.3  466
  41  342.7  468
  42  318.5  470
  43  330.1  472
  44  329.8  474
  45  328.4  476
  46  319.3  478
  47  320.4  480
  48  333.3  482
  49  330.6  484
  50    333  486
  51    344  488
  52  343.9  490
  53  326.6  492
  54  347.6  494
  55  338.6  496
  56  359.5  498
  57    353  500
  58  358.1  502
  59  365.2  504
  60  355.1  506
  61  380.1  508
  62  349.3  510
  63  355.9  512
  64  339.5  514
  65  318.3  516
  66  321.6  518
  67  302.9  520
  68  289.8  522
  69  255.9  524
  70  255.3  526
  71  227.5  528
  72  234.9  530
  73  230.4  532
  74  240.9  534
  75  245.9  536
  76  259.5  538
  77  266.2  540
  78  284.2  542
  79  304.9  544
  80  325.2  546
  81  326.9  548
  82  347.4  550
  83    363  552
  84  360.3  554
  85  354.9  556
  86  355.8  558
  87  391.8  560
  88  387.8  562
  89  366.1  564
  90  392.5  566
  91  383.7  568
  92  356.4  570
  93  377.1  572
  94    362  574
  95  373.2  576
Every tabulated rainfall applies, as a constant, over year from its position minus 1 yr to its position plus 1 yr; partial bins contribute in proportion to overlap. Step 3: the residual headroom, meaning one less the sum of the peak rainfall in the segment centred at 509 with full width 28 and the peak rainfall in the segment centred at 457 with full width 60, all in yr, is -729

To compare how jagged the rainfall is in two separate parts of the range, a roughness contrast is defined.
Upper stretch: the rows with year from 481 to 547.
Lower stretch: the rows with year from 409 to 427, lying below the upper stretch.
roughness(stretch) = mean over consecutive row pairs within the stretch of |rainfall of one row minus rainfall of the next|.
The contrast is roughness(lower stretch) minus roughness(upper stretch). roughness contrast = -3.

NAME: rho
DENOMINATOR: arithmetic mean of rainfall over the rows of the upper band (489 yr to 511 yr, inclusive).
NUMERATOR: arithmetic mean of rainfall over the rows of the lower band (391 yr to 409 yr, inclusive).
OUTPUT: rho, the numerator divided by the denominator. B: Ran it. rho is 0.65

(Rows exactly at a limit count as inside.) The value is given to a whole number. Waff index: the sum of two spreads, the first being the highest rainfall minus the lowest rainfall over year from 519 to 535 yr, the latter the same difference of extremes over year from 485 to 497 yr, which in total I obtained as 96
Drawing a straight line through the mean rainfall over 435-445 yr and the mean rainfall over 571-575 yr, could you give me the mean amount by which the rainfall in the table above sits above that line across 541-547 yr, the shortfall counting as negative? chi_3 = -58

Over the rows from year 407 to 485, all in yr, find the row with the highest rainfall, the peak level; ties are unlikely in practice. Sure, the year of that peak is 466 yr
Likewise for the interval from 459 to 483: 466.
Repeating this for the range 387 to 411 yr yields 410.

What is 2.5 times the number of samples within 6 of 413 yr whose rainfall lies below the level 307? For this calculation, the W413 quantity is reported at 10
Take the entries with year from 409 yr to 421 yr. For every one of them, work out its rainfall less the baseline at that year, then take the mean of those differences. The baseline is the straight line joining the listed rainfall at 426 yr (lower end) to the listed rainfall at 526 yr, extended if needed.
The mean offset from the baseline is 36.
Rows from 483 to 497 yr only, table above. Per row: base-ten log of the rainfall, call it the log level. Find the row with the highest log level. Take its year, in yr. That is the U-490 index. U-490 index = 494 yr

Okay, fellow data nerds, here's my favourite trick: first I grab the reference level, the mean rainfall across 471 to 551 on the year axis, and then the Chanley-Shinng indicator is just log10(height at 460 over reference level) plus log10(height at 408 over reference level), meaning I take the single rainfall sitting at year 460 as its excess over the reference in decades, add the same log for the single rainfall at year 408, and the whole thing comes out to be -0.04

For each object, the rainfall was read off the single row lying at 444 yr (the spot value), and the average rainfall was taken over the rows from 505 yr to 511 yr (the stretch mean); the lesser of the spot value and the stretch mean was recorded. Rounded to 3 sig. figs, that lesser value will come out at 348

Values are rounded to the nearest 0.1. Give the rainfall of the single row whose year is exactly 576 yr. 373.2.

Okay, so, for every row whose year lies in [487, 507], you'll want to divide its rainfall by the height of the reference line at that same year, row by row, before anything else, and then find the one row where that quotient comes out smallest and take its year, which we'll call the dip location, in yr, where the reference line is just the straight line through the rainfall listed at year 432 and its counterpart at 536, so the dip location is 492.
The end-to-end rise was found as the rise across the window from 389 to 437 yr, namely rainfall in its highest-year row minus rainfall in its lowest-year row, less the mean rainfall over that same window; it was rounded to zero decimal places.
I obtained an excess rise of -123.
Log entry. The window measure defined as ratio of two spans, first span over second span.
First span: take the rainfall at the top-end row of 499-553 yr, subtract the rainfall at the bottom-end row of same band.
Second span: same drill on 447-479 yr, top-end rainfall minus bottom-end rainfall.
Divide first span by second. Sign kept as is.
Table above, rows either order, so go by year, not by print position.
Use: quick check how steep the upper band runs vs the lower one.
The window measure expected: -0.4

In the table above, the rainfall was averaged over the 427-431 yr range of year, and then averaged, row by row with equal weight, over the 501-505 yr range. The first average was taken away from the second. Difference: 73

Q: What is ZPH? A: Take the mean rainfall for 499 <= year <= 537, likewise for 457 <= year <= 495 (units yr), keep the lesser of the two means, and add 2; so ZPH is 306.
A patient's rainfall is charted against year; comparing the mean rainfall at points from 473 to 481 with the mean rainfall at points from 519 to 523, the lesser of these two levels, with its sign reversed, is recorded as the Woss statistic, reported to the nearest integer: -296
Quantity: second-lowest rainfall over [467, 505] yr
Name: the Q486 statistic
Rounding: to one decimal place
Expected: 319.3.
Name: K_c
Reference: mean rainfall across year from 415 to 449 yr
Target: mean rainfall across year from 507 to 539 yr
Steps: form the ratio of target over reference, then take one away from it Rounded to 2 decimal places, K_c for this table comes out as -0.10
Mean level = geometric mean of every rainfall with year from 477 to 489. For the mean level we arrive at 330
